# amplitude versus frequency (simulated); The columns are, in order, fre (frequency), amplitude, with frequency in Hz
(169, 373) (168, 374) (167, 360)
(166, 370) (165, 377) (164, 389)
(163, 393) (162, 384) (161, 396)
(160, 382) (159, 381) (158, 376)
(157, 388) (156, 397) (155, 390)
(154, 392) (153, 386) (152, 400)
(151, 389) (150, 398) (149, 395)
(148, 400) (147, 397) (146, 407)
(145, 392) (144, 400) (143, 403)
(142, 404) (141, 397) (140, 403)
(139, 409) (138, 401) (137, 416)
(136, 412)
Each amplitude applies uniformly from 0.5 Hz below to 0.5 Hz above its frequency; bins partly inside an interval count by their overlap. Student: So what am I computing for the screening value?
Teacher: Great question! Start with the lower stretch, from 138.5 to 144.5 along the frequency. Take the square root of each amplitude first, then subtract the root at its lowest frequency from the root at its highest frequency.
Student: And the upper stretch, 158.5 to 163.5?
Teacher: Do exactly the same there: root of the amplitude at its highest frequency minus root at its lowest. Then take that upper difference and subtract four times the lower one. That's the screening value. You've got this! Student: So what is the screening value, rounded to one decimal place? 1.2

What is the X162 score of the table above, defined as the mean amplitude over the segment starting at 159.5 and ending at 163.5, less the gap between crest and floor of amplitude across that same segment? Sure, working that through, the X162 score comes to 375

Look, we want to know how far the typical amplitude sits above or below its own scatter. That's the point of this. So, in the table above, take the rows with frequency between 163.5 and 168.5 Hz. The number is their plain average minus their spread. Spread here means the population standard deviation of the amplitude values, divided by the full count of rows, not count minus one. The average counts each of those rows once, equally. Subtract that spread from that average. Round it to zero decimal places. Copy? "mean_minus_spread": 365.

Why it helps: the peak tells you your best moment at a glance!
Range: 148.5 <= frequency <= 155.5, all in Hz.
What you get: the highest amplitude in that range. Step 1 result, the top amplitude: 400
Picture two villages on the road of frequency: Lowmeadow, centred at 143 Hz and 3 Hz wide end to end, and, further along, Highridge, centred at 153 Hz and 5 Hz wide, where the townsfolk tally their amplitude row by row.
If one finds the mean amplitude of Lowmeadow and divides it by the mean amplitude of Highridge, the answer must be 1.03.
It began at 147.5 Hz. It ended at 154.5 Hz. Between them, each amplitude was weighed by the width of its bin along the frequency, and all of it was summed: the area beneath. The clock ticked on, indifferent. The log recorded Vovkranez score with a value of 2760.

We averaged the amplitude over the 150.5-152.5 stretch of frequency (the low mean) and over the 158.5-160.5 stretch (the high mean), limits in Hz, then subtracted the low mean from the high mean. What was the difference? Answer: -13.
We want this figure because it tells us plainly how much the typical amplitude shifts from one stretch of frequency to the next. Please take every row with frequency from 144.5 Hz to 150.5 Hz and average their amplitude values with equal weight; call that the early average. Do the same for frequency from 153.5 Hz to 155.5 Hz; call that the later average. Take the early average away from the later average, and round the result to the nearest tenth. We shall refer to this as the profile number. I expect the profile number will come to -7.2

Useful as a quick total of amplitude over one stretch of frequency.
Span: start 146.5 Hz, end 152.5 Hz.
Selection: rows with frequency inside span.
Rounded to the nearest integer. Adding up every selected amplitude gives 2379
